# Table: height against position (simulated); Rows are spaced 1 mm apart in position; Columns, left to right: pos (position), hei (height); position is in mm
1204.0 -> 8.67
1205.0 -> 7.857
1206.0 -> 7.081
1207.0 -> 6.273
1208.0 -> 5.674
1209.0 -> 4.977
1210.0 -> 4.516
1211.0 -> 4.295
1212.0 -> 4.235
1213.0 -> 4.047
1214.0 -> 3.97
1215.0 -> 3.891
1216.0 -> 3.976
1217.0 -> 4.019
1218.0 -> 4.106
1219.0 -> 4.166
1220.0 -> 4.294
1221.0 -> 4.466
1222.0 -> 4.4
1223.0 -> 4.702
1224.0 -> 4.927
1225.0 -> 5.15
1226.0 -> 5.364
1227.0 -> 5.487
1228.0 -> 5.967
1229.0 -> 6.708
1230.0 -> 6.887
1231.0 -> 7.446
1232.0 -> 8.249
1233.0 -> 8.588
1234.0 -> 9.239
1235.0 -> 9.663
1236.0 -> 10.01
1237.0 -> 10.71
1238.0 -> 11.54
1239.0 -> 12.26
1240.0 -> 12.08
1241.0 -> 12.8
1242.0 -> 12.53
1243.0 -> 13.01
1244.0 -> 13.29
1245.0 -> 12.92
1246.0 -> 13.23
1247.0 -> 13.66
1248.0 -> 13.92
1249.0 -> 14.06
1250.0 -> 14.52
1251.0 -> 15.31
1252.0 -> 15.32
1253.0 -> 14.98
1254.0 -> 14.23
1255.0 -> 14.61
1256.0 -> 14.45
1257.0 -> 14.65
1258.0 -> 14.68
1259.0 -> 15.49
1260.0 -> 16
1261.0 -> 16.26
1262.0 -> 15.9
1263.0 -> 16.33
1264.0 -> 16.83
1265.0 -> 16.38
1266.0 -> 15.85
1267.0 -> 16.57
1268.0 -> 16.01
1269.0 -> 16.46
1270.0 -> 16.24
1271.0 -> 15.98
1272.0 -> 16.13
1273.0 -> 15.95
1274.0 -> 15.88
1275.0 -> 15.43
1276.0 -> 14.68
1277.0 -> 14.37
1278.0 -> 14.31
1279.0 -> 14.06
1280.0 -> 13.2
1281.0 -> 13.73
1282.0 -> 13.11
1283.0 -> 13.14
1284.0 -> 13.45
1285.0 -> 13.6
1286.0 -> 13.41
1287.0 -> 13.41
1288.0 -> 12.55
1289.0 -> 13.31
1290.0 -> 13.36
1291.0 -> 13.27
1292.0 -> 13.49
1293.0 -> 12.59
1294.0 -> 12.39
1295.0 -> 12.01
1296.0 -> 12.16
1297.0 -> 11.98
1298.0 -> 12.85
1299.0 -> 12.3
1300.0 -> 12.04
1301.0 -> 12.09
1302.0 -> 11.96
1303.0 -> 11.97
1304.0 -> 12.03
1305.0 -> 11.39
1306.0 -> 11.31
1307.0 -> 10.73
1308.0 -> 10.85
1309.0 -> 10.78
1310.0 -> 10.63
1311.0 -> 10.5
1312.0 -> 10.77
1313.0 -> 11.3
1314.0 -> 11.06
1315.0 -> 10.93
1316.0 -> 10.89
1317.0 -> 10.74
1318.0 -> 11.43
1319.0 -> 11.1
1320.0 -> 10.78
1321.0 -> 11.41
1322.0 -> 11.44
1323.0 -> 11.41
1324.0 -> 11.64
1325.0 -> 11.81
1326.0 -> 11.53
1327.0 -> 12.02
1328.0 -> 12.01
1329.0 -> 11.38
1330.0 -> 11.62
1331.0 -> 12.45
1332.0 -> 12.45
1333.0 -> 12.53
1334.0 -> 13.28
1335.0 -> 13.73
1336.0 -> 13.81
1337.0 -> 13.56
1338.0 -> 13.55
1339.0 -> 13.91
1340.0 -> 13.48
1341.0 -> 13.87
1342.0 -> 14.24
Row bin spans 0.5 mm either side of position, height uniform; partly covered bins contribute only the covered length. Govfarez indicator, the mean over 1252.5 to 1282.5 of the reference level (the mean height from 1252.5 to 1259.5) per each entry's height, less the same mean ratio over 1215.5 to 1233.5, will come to -1.9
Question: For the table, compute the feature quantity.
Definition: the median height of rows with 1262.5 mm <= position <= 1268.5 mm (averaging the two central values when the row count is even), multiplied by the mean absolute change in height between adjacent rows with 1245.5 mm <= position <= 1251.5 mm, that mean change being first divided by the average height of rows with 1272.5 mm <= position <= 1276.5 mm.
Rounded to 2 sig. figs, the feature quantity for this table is 0.44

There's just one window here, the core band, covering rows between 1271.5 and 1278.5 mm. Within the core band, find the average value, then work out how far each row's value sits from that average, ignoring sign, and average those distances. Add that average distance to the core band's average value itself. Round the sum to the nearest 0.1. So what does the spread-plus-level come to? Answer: 15.9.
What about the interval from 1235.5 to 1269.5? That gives 15.8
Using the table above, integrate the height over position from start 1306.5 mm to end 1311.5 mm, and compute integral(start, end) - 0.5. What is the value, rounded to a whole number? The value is 53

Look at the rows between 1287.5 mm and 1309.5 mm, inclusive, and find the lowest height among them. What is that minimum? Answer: 10.73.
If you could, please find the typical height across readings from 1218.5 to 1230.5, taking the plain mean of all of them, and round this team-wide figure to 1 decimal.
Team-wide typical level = 5.2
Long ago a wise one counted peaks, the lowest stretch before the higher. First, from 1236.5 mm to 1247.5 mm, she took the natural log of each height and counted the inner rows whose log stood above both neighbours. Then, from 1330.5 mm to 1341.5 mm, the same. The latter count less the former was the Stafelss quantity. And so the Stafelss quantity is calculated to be -1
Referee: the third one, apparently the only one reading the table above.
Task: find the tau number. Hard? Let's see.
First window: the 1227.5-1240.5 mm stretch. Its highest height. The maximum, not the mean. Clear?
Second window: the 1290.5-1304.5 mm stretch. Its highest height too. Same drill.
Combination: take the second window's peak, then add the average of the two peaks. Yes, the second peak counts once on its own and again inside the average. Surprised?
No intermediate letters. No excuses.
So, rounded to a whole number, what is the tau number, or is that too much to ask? 26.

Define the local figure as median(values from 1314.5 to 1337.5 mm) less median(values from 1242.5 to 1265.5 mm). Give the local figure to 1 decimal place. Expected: -3.0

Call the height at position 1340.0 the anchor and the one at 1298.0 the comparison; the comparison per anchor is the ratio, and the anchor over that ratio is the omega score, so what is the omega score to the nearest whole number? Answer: 14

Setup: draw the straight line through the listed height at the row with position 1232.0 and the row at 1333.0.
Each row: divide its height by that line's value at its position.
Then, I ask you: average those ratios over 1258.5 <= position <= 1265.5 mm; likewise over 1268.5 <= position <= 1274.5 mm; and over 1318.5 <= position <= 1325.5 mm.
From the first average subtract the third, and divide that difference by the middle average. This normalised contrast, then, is 0.47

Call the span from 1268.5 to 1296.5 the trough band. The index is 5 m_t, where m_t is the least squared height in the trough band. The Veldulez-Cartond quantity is 721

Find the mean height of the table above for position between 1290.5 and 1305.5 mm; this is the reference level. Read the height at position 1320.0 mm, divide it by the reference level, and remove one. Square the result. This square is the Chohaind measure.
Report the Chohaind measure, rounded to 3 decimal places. 0.015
